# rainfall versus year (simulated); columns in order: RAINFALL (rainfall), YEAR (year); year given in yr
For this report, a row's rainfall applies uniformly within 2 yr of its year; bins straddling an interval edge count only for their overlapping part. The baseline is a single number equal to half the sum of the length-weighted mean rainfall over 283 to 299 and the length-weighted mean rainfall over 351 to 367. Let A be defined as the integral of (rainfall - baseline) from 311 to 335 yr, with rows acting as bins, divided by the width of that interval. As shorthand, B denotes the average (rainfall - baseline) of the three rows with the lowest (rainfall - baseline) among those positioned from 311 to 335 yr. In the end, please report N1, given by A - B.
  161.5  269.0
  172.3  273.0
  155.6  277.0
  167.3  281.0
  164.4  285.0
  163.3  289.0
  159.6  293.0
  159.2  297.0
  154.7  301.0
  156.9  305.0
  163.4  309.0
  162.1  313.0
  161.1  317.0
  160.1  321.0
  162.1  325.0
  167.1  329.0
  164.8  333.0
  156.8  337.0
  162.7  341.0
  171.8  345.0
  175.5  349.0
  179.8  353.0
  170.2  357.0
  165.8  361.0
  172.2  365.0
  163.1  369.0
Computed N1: 1.8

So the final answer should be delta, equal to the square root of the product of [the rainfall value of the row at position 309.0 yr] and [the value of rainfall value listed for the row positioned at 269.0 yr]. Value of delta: 162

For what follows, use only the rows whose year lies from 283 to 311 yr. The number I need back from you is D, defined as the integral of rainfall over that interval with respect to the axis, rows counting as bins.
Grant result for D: 4486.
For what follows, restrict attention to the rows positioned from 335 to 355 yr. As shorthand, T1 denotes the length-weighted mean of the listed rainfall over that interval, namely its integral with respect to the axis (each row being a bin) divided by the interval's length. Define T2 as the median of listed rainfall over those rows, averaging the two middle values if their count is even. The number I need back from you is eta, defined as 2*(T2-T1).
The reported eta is 5.0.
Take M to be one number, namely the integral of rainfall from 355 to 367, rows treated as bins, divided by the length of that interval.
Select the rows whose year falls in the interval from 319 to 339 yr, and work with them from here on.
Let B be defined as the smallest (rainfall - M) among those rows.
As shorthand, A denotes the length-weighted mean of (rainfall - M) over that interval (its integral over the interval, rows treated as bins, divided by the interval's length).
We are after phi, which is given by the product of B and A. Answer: 91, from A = -7.2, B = -13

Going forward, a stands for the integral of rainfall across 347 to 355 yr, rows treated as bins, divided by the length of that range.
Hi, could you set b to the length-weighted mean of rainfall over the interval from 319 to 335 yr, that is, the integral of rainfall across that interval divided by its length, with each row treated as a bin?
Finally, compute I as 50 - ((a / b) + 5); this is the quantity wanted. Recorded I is 43.9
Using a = 178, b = 164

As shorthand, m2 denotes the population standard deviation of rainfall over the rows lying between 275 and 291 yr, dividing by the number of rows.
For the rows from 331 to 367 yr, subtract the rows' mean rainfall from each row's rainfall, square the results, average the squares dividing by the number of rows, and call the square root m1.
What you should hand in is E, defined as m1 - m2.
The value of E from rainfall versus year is 2.3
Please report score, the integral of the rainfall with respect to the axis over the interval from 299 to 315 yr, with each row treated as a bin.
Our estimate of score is 2548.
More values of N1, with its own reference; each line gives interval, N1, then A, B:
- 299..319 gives 2.1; -7.2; -9.2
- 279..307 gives 3.8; -6.0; -9.9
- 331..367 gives 7.4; 2.0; -5.4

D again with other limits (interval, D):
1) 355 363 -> 1344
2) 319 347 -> 4582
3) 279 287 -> 1327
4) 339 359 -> 3440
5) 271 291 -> 3292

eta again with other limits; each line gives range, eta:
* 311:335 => -1.6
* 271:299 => 0.4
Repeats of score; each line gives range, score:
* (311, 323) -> 1933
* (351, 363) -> 2063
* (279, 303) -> 3874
